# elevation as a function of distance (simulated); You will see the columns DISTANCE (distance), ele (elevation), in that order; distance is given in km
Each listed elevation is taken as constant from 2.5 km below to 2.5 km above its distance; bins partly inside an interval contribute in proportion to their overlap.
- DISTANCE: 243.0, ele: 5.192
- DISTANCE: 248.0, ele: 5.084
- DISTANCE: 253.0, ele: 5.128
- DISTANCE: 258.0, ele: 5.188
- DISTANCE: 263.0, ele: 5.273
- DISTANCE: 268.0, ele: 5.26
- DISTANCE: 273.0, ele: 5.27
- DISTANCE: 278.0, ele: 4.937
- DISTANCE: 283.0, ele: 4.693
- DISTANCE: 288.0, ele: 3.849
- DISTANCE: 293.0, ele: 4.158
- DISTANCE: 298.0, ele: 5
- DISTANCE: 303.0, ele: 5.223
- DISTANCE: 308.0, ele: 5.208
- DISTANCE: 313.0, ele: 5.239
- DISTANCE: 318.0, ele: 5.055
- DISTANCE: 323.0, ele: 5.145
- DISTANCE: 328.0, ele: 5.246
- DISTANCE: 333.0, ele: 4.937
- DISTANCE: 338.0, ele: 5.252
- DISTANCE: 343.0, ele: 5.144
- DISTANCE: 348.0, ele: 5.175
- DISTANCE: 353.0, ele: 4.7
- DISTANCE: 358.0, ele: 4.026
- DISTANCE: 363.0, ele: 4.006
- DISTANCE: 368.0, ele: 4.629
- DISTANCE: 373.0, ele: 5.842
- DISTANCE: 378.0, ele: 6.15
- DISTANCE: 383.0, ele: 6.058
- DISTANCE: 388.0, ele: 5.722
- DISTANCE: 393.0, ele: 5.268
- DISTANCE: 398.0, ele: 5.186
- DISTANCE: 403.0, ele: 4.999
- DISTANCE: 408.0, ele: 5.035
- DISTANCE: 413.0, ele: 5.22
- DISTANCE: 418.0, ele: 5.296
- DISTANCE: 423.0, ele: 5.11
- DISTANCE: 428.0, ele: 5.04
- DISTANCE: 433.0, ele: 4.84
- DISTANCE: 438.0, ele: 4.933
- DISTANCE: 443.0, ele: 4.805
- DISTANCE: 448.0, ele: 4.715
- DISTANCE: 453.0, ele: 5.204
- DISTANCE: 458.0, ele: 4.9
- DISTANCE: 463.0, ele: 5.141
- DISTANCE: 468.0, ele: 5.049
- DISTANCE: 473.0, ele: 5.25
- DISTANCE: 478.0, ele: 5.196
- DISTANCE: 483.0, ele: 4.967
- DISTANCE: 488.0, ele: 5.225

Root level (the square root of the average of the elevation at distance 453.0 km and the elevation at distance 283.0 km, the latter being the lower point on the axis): 2.22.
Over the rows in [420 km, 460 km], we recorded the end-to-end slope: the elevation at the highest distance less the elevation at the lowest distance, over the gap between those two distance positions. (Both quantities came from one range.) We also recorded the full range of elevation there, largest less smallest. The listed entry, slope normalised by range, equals -0.012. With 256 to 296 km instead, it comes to -0.021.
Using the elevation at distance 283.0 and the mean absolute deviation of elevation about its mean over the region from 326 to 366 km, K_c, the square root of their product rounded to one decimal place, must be 1.4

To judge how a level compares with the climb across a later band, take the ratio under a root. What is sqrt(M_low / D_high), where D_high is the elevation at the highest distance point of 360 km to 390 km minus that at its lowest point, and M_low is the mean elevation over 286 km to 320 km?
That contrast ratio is 1.7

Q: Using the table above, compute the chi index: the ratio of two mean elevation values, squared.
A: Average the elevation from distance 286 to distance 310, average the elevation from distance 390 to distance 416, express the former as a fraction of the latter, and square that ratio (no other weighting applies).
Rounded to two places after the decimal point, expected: 0.83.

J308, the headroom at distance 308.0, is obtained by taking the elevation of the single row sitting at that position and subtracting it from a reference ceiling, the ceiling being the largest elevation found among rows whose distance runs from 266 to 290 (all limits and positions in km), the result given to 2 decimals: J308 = 0.06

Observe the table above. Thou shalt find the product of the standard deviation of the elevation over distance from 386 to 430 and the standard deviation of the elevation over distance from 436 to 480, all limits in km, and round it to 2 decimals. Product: 0.04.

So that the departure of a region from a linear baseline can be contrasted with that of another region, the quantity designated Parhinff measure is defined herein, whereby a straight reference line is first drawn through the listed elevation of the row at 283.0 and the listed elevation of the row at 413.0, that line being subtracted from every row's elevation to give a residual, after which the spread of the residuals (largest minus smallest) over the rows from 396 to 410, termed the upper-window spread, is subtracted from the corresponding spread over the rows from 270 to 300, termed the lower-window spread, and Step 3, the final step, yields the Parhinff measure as 1.3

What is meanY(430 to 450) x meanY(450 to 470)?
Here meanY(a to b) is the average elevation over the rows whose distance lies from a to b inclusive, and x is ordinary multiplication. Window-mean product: 24.5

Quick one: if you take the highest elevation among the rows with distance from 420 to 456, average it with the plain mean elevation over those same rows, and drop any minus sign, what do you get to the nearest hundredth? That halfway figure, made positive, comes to 5.08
